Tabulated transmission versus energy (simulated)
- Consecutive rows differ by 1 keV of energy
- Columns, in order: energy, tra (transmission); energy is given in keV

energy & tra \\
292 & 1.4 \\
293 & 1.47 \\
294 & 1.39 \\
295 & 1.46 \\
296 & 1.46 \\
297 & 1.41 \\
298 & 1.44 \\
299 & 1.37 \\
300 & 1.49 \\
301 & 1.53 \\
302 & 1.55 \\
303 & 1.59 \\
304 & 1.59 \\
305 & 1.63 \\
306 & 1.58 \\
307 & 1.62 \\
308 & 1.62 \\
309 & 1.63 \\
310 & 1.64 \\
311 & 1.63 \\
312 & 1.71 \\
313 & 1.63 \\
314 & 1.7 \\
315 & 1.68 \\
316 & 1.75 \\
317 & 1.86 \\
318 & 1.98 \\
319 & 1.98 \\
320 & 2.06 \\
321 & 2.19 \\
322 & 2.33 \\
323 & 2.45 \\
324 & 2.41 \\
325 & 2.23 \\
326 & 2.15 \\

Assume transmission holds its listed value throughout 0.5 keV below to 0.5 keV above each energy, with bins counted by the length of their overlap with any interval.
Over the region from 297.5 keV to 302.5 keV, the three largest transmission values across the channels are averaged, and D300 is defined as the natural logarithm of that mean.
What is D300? 0.421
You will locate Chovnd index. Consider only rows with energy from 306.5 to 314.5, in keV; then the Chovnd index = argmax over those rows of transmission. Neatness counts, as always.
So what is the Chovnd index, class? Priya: 312 keV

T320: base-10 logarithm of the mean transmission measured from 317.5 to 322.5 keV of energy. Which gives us 0.32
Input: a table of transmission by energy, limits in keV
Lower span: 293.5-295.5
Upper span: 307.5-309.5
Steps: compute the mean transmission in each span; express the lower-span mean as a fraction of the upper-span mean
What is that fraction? 0.88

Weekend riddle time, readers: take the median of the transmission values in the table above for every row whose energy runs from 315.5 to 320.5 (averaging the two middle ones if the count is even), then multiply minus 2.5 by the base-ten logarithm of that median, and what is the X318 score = -0.742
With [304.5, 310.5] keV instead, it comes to -0.527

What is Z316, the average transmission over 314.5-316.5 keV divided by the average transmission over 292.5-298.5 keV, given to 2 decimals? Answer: 1.19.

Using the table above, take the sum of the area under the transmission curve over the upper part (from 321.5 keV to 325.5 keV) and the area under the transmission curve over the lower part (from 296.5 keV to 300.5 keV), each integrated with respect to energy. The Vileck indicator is 15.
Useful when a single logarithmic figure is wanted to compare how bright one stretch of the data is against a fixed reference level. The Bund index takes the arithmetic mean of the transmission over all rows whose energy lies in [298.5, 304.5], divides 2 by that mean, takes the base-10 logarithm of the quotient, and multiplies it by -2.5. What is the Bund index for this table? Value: -0.30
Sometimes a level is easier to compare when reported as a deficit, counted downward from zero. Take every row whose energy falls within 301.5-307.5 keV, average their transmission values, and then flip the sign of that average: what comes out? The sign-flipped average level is -1.59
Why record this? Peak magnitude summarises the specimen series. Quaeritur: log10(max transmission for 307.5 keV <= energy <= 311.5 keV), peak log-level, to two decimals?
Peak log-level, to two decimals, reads 0.21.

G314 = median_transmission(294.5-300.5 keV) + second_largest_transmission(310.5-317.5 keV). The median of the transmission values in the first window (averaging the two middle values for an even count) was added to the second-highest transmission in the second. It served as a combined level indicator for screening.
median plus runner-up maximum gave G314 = 3.2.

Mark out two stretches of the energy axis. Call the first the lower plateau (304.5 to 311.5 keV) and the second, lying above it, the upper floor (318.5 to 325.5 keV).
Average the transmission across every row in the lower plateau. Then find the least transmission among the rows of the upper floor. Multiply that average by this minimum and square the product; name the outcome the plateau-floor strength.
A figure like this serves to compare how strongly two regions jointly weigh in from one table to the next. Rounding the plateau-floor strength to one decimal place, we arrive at 10.3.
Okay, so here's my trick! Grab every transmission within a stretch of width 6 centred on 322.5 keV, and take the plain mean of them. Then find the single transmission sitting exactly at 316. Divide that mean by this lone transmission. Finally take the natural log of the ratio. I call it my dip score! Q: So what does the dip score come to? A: 0.26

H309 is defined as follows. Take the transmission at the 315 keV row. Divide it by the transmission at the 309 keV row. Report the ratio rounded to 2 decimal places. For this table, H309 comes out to 1.03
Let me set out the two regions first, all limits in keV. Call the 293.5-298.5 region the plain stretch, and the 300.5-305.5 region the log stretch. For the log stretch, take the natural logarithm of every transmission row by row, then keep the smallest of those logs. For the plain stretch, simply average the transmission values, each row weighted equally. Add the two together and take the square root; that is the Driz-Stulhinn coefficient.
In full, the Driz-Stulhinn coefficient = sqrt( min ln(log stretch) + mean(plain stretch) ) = 1.36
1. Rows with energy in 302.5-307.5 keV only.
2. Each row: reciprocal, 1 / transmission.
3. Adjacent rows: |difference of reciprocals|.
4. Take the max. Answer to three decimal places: 0.019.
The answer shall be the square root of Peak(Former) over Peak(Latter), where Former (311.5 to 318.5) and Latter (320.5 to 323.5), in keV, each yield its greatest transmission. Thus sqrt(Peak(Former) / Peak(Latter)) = 0.90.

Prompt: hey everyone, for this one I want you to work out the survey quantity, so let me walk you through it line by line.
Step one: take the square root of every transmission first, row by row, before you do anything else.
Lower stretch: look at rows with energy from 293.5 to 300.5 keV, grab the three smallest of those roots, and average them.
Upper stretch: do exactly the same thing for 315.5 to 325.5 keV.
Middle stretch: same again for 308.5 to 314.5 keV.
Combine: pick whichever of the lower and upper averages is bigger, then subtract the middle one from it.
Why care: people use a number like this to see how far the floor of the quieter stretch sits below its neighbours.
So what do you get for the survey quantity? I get 0.088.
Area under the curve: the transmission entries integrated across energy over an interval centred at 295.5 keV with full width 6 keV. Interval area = 9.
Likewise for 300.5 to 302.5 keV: 3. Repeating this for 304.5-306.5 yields 3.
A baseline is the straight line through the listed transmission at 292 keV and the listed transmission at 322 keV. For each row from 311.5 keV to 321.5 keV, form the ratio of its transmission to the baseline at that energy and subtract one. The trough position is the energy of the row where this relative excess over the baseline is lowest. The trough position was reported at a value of 313 keV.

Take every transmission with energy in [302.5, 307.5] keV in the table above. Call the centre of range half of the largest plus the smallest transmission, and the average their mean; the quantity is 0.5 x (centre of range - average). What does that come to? 0.0015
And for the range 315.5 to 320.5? -0.0105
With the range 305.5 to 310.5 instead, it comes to -0.0040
